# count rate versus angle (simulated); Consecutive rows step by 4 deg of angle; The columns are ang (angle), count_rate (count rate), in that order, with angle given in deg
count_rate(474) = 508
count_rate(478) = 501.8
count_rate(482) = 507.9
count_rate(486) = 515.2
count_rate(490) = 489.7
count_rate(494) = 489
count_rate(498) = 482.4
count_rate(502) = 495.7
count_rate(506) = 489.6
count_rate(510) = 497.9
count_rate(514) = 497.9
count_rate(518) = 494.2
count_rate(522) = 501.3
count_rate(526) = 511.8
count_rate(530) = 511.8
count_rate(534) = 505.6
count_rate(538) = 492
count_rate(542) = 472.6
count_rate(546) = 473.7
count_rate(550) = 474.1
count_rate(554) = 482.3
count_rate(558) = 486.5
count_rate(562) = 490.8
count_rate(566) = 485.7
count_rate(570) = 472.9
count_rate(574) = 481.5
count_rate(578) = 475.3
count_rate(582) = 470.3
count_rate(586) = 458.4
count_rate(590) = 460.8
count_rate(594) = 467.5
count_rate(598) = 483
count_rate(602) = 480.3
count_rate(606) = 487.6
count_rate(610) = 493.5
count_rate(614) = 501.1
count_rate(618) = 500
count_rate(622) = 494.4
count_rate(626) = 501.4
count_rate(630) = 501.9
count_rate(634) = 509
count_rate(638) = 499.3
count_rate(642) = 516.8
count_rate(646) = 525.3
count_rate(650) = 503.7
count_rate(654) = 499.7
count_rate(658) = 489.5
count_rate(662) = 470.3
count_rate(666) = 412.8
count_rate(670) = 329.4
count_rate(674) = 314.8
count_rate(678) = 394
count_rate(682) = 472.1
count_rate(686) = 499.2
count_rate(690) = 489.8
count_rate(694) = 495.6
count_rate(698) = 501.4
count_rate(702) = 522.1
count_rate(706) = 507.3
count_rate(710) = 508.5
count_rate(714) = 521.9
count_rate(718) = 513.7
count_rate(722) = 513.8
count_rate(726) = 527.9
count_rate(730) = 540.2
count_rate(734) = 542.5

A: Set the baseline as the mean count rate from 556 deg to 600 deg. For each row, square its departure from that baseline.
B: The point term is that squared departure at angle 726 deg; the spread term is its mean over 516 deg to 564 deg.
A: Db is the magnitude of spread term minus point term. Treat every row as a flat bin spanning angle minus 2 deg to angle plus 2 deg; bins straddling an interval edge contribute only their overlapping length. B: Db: 2294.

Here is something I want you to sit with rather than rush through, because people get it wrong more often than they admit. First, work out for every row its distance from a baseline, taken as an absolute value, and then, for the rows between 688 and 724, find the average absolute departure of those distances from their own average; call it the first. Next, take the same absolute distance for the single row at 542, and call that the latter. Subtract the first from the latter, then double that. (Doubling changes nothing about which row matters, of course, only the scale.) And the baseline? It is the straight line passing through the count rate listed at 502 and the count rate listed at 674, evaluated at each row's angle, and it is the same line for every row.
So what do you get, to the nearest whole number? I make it 4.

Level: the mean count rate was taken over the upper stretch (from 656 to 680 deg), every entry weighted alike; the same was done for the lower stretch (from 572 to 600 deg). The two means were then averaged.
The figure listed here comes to 436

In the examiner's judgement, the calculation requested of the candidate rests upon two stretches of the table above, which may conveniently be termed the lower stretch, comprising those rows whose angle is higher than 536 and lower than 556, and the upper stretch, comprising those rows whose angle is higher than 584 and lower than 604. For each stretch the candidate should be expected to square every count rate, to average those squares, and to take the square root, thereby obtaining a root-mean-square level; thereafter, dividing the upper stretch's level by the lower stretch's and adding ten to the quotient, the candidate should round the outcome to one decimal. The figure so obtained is 11.0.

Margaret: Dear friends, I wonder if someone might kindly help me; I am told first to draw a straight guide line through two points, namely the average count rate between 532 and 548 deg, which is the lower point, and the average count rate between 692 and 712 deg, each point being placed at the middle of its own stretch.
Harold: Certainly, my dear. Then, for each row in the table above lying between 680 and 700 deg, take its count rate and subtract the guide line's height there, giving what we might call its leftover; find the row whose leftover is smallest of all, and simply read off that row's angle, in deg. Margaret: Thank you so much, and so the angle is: 682 deg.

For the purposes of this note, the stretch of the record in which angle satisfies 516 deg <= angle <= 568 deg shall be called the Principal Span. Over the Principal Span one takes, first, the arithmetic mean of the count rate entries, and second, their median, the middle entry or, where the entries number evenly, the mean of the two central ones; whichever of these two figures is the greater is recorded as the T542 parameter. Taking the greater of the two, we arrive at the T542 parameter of 491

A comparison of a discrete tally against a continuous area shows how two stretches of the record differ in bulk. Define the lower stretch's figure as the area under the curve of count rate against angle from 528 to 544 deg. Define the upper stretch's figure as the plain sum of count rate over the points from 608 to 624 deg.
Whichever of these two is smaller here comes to 1989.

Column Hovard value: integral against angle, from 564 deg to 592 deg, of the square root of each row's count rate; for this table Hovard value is 608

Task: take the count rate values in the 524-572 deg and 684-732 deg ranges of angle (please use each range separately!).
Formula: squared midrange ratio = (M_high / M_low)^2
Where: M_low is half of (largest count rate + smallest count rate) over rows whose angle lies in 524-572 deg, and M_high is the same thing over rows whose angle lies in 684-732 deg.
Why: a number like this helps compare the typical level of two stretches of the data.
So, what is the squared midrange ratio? 1.09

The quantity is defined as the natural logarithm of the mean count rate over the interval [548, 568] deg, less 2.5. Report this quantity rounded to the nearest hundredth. 3.68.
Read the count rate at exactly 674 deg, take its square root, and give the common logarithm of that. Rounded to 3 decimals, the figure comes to 1.249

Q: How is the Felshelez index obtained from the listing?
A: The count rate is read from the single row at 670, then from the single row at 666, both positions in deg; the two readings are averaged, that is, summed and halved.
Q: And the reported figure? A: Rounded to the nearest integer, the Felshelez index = 371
